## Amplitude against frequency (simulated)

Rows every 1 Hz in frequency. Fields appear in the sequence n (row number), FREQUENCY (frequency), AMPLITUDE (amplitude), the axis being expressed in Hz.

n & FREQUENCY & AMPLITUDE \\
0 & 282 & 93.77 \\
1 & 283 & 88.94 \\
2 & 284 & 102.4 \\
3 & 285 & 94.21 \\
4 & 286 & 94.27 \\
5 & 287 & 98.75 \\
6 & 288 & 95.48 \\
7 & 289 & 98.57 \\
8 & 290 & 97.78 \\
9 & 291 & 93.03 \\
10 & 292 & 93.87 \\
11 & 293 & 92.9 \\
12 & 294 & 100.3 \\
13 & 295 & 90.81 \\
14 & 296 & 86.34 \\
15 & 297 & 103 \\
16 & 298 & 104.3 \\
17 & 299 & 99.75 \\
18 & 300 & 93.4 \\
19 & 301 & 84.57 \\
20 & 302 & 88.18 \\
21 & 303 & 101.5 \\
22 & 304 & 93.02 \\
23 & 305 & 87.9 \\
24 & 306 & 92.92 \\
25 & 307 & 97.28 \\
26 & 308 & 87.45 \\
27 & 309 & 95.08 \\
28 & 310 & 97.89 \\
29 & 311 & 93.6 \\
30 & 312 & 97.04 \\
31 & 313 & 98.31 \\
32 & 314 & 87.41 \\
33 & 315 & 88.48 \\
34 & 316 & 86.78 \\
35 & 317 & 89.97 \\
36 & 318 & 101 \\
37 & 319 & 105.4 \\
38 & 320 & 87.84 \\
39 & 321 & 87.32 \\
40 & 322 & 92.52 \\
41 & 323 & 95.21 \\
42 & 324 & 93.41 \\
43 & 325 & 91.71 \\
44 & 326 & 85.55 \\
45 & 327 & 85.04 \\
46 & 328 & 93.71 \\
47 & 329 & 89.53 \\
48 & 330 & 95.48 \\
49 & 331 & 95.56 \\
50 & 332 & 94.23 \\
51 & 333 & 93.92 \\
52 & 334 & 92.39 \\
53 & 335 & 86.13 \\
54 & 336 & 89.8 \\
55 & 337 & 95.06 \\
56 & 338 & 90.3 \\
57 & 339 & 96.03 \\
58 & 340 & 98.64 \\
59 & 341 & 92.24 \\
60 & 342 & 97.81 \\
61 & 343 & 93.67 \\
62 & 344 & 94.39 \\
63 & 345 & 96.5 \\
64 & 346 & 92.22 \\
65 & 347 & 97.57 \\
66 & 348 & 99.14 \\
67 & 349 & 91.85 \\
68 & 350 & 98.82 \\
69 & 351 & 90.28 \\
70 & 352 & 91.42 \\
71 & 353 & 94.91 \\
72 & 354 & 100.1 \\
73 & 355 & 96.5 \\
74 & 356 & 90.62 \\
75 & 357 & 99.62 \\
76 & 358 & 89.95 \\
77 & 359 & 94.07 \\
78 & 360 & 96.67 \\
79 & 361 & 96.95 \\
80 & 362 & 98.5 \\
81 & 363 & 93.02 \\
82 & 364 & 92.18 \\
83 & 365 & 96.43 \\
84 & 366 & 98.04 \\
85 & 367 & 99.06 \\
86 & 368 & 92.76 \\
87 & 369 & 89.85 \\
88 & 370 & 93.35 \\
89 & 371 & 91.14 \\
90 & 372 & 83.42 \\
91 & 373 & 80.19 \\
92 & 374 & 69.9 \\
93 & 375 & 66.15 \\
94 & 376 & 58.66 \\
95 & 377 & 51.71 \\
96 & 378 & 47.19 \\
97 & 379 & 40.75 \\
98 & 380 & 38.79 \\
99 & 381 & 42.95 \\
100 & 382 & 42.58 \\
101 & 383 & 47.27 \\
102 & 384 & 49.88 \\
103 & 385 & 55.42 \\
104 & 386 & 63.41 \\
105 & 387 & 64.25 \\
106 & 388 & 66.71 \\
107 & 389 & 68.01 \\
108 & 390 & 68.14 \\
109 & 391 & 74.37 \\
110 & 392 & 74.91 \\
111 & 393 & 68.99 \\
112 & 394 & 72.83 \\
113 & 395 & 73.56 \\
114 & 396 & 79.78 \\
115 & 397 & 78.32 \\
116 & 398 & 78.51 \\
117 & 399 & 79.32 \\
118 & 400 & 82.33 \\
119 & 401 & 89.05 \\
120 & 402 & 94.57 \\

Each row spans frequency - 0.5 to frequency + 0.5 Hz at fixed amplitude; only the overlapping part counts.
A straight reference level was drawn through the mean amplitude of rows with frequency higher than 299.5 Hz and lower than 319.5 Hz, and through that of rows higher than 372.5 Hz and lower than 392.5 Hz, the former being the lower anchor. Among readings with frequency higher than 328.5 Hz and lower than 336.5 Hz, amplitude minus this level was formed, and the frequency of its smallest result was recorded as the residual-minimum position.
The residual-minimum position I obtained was 335 Hz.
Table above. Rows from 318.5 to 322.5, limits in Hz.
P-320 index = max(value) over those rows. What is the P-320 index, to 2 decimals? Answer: 105.40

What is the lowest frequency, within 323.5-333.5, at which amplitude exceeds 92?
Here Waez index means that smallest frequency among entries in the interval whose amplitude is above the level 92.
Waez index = 324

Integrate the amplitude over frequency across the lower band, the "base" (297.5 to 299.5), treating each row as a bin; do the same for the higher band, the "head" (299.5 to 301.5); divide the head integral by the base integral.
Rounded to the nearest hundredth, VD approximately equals 0.87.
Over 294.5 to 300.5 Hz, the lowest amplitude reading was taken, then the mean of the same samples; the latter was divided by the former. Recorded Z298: 1.11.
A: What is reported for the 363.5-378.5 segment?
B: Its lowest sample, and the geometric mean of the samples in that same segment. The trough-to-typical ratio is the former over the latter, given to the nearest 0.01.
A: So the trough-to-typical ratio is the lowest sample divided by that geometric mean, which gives 0.60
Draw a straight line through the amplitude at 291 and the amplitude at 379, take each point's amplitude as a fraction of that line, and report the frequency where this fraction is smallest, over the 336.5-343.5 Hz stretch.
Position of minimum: 338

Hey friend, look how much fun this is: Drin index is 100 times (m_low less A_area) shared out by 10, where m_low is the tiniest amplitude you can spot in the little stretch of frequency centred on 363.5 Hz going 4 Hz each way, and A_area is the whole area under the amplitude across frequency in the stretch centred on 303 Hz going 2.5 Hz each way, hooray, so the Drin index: -3630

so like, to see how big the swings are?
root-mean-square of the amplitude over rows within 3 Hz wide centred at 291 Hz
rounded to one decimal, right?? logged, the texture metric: 94.9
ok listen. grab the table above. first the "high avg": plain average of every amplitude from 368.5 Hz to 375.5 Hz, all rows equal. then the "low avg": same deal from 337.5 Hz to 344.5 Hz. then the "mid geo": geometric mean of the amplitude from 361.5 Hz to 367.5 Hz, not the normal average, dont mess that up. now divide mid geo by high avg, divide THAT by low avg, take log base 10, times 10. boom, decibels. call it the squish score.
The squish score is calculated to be -19.07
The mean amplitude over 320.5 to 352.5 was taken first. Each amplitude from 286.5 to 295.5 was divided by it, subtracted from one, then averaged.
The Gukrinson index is -0.029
